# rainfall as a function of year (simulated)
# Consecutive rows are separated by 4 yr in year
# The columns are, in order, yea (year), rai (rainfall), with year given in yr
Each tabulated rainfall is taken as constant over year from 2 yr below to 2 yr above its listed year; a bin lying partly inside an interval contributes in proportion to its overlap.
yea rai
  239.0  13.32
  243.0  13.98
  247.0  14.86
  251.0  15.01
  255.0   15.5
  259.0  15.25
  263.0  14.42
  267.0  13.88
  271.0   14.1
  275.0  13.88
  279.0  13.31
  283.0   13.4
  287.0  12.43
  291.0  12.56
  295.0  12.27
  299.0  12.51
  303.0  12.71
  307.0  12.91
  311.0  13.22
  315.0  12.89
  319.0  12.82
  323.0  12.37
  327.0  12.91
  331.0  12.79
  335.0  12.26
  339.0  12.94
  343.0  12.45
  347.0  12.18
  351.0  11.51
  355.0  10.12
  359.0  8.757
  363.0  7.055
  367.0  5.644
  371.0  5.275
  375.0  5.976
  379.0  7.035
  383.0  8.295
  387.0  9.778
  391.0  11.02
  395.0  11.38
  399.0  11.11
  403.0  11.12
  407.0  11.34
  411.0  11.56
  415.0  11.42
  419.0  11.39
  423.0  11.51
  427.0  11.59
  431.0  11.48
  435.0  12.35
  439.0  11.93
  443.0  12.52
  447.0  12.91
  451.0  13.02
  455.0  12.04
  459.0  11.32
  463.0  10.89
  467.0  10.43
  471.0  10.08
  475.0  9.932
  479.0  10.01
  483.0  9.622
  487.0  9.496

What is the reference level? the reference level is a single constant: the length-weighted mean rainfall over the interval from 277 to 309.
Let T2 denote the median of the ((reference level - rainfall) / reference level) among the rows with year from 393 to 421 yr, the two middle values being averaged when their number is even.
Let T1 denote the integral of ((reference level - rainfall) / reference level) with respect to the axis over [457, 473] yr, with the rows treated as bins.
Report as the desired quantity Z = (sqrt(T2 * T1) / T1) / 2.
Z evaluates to 0.10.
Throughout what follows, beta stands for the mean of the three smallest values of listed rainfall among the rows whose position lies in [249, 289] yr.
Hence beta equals 13.0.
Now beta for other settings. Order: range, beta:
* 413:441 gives 11.4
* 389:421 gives 11.1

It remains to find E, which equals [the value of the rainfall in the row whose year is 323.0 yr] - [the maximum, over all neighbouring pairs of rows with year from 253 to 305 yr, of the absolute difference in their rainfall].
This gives 11.4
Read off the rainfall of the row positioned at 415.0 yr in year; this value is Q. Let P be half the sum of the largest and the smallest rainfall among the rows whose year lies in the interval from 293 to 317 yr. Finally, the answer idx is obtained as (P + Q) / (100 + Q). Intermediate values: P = 12.7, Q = 11.42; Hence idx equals 0.217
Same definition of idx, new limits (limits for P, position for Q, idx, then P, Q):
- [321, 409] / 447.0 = 0.195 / 9.1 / 12.91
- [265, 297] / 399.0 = 0.219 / 13.2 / 11.11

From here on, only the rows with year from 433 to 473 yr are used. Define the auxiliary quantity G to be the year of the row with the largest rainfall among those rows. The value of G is 451.0 yr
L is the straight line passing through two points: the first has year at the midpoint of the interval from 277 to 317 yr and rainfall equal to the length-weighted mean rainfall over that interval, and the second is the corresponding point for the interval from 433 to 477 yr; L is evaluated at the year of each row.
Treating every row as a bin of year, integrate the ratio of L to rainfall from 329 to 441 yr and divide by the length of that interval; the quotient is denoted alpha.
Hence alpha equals 1.25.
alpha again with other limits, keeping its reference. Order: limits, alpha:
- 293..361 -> 1.04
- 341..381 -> 1.57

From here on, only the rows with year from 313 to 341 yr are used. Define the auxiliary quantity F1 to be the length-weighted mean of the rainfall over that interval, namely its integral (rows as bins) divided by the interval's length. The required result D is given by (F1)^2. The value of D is 162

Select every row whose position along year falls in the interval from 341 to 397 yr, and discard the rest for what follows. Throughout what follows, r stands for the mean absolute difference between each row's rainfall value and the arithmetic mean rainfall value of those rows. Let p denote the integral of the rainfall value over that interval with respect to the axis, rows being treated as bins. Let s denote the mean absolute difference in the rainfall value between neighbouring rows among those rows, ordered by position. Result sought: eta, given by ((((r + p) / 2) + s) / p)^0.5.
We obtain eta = 0.7100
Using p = 506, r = 2.2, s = 1.02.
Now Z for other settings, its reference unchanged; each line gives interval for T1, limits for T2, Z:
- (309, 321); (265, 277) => -0.33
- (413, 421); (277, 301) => 0.07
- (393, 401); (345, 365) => 0.23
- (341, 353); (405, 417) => 0.20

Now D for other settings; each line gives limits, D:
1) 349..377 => 60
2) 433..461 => 151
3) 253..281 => 205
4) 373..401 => 85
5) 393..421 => 128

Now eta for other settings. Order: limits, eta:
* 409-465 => 0.7078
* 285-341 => 0.7075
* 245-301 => 0.7079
